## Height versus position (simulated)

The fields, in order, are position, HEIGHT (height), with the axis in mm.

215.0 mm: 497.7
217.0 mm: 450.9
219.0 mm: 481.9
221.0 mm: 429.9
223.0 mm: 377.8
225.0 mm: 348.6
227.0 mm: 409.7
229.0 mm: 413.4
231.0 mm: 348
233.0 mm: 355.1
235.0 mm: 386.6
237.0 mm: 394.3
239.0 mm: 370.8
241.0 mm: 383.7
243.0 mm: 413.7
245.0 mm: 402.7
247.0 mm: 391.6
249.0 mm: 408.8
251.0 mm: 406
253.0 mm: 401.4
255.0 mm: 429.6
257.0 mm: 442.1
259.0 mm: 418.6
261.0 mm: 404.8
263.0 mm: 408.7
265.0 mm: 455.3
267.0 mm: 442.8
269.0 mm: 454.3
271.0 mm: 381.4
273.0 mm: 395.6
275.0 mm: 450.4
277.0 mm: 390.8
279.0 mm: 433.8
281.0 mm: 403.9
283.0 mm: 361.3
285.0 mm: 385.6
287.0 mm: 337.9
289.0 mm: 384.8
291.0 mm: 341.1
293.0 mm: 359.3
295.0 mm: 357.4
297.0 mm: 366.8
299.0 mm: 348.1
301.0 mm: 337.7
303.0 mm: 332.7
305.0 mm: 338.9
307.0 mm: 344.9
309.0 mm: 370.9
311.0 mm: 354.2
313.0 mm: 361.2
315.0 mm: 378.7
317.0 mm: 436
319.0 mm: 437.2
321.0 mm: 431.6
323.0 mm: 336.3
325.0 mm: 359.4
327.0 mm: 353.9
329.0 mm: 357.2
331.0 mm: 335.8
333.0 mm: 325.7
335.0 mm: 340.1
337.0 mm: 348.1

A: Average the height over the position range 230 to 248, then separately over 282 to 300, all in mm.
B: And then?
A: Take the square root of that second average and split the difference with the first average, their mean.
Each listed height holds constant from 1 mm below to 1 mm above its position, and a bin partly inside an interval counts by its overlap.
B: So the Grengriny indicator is 201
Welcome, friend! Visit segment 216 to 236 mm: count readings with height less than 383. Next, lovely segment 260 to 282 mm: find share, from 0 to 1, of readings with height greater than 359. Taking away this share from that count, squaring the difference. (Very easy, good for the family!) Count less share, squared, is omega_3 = 9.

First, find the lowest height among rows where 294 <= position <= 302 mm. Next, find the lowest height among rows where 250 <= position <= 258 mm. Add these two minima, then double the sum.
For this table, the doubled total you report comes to 1478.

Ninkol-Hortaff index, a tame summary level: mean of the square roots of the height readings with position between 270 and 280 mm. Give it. 20.2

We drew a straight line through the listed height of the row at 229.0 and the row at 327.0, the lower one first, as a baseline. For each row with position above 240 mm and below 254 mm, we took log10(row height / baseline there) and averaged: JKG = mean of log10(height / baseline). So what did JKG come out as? 0.00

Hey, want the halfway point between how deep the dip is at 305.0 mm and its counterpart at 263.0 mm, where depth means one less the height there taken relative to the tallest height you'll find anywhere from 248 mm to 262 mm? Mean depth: 0.15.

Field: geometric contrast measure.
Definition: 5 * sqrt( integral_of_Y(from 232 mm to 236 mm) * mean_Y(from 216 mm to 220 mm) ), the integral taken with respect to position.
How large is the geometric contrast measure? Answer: 4159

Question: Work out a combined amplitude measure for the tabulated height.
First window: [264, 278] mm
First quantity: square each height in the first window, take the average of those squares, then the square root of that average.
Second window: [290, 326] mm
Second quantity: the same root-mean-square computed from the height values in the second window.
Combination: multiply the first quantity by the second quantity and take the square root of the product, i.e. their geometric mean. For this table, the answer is 396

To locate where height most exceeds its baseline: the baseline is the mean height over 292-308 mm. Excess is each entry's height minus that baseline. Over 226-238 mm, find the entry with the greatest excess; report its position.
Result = 229.0 mm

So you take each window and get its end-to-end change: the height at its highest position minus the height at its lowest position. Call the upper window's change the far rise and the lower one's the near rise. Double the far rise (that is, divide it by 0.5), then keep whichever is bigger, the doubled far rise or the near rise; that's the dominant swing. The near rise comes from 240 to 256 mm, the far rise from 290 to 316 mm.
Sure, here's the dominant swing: 75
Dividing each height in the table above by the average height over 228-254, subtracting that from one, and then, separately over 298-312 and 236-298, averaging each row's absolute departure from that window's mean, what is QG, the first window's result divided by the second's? 0.38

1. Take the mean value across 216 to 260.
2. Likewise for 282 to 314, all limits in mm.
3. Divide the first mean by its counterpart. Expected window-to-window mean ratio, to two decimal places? 1.13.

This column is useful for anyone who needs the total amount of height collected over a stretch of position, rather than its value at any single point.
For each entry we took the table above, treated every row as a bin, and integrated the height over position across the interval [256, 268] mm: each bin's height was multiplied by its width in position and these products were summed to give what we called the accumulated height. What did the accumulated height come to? 5145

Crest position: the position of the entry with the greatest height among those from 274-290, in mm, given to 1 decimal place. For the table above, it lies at 275.0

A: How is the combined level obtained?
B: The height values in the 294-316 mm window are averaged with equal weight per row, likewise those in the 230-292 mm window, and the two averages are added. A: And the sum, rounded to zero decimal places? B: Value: 753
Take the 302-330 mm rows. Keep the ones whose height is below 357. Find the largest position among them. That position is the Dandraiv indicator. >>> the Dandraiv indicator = 327.0 mm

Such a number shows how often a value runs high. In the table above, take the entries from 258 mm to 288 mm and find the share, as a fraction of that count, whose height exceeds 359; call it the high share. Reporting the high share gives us 0.93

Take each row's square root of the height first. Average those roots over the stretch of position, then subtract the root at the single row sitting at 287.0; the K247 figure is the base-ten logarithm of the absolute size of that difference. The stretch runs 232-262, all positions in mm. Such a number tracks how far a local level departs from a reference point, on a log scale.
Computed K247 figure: 0.21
